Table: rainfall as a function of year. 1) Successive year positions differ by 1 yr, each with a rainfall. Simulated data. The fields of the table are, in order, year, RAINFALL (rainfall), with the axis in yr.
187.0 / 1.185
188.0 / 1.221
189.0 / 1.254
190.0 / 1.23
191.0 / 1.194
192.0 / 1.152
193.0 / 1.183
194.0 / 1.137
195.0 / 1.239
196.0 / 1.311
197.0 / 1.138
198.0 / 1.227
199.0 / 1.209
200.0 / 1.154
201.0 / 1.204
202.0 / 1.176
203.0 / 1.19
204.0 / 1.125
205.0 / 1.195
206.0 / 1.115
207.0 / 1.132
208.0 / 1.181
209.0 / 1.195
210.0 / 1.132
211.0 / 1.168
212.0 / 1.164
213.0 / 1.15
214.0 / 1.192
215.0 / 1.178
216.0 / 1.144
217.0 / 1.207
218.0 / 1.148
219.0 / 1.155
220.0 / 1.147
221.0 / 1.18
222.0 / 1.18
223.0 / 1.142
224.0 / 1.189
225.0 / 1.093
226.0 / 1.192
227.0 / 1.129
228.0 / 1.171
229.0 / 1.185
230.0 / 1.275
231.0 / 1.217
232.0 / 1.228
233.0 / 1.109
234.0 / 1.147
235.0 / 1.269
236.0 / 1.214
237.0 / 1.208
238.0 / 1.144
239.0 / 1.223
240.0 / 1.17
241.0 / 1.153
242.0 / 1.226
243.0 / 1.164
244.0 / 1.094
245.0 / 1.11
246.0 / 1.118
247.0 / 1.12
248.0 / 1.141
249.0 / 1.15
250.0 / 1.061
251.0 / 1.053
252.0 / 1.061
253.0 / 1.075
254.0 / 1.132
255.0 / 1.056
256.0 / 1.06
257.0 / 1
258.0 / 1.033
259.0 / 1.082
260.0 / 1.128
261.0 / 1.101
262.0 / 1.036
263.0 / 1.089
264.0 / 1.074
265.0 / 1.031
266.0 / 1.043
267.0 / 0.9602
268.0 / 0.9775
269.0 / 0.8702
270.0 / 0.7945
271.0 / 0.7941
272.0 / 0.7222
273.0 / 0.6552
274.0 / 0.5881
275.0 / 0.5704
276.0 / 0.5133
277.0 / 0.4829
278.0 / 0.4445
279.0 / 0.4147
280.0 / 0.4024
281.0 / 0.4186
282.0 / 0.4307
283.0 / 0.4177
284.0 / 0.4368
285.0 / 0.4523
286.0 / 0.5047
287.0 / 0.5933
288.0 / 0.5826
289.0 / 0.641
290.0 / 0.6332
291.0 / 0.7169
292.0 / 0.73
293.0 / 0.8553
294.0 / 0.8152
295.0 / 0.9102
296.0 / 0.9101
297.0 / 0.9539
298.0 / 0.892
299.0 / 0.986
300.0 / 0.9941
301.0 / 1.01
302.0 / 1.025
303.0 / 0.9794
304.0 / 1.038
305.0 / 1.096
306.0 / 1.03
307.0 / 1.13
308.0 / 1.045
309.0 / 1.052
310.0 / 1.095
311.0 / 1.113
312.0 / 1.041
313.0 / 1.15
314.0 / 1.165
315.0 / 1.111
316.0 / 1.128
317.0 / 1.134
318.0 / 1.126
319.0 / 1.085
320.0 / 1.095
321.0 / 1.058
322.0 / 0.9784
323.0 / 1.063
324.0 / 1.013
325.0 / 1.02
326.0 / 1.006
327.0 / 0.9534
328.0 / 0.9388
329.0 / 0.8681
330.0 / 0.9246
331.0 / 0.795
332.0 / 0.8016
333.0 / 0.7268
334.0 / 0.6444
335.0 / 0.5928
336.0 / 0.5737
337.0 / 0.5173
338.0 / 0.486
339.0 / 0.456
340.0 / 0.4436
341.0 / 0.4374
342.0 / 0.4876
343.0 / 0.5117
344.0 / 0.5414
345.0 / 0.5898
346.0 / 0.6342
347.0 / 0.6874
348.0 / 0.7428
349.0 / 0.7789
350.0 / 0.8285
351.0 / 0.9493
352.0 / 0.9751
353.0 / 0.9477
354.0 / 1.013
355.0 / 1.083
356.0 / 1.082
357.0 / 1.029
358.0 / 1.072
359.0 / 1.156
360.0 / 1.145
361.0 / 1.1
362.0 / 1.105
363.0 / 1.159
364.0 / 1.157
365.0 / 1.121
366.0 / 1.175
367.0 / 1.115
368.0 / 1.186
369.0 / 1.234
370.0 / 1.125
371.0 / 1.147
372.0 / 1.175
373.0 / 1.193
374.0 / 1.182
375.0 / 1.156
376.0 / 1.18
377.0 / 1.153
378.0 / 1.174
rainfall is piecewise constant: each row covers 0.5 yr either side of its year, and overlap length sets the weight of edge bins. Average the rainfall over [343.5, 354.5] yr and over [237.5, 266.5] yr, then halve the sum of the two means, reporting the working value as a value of 0.95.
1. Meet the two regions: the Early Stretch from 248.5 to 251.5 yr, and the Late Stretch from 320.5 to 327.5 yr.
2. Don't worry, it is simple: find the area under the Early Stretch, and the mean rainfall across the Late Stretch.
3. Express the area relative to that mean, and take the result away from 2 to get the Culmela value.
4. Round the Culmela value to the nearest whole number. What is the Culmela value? -1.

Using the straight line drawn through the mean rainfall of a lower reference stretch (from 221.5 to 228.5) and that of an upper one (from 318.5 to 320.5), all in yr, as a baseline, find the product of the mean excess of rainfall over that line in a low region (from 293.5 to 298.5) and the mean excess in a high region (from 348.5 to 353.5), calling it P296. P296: 0.04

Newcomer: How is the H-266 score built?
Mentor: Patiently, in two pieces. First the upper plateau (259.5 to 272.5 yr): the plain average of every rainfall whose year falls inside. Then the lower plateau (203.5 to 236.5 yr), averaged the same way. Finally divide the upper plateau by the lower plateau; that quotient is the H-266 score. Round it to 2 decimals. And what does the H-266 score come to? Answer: 0.83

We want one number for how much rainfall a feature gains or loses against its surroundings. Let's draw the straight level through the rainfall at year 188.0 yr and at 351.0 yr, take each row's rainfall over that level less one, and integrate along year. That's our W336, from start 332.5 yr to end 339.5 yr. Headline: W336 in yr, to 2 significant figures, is -2.9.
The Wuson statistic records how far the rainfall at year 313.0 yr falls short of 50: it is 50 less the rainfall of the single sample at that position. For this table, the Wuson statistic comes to 48.85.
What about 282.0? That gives 49.57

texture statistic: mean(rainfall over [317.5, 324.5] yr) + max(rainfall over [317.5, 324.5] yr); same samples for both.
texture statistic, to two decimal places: 2.19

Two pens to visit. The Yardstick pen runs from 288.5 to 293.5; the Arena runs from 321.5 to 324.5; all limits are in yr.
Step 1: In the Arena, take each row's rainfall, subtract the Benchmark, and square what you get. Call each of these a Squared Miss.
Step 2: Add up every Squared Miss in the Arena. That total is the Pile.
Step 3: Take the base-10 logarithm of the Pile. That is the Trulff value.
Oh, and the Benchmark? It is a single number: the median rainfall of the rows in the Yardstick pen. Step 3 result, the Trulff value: -0.56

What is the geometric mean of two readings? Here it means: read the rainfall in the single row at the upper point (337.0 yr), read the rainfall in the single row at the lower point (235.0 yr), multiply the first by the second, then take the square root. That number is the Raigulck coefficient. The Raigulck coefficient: 0.81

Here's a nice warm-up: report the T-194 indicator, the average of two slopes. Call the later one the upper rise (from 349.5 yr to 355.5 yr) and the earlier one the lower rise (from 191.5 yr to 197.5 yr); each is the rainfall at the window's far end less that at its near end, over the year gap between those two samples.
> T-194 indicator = 0.024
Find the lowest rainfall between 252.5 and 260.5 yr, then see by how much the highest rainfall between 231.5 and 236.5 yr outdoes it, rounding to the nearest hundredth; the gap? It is 0.27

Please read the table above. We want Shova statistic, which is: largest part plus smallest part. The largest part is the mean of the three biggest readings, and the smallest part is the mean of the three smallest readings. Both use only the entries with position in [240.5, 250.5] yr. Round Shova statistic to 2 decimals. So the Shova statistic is 2.27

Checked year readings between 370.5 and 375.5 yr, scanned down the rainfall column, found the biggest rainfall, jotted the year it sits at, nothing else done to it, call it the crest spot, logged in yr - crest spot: 373.0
